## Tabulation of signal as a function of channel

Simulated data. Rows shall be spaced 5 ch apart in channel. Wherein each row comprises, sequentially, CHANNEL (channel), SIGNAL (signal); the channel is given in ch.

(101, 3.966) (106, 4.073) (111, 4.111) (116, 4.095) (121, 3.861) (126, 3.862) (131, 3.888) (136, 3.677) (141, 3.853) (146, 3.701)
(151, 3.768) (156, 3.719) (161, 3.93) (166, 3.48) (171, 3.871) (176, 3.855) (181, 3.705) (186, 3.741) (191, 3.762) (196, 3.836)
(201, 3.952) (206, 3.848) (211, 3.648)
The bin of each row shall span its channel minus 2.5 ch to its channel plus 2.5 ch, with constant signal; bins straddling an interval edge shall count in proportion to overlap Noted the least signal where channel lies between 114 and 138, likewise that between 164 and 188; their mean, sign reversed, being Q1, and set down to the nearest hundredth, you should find -3.58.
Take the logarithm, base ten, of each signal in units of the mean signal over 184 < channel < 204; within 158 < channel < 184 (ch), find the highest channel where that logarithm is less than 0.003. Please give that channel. 181 ch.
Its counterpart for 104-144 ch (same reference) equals 136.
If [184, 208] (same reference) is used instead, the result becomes 206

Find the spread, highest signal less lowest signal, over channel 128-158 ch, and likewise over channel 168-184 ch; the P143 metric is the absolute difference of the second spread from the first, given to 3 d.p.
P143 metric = 0.045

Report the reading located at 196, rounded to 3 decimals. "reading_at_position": 3.836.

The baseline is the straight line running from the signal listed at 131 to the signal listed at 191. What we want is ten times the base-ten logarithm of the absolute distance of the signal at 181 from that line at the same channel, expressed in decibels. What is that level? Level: -11.1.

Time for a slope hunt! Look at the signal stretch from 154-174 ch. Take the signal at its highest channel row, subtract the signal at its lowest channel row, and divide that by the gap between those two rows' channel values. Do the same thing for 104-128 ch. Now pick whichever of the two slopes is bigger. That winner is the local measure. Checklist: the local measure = 0.0101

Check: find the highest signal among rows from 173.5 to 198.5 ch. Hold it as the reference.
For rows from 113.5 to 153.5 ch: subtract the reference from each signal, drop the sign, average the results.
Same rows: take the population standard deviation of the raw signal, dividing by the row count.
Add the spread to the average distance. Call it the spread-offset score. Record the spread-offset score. 0.21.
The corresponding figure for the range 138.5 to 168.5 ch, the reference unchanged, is 0.28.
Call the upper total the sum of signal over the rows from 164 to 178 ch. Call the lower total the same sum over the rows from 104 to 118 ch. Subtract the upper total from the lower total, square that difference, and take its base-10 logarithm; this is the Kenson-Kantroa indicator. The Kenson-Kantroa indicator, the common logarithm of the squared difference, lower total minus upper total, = 0.1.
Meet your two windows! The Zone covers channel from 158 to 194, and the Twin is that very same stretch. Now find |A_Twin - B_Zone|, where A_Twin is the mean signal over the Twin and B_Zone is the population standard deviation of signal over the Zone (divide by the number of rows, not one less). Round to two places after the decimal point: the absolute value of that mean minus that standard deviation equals 3.63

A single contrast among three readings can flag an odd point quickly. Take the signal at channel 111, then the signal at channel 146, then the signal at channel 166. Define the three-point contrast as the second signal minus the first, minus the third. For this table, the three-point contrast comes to -3.9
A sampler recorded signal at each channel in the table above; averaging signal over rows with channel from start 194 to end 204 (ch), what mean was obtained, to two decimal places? 3.89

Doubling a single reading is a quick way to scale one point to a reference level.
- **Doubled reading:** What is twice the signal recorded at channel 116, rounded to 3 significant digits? 8.19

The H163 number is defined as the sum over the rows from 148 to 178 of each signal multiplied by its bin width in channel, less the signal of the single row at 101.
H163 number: 109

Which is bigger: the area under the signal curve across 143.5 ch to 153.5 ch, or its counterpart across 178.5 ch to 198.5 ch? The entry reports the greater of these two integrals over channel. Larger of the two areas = 75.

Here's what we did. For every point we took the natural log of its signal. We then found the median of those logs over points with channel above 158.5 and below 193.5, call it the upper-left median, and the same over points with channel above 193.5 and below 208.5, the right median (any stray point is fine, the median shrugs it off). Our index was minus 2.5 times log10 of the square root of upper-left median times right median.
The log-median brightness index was -0.315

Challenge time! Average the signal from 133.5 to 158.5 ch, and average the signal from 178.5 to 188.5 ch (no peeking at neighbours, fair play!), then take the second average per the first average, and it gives 0.994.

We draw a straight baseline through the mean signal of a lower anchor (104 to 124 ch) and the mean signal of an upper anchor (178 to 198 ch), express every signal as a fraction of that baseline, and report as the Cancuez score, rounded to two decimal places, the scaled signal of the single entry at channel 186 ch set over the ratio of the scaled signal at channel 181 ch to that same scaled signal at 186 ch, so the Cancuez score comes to 1.01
